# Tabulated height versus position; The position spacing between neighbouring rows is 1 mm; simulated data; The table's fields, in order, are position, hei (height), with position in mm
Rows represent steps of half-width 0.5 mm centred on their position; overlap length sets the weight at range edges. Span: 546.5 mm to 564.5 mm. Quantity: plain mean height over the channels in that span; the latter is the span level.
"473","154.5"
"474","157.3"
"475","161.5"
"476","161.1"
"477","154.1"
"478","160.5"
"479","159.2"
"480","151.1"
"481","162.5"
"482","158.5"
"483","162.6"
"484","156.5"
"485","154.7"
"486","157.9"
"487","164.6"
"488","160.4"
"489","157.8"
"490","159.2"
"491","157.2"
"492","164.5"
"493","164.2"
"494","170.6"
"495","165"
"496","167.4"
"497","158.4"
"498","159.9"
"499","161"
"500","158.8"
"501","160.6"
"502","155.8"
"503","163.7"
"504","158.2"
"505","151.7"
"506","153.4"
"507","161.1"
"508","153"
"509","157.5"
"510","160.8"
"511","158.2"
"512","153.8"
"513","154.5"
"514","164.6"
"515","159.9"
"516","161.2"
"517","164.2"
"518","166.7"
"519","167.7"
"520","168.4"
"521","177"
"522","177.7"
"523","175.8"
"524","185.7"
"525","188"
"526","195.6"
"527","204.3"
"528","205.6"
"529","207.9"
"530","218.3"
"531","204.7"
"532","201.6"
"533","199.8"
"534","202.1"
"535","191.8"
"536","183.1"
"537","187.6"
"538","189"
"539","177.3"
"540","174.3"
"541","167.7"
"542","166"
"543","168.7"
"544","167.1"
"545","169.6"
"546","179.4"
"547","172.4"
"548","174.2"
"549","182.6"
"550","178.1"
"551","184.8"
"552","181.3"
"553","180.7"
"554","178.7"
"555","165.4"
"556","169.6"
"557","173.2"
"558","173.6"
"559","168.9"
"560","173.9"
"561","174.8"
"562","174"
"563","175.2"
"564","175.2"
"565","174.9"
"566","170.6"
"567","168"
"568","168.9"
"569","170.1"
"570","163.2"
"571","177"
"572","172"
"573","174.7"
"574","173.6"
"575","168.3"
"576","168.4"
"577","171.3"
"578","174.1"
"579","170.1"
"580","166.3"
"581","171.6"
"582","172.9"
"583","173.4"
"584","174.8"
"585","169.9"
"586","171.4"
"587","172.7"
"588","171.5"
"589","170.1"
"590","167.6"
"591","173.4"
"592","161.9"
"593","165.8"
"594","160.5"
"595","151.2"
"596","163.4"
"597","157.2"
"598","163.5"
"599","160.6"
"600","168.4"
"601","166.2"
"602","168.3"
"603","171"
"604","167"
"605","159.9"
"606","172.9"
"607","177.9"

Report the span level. 175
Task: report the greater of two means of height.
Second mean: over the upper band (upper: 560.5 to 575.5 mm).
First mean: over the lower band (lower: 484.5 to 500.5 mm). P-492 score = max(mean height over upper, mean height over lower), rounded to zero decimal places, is 172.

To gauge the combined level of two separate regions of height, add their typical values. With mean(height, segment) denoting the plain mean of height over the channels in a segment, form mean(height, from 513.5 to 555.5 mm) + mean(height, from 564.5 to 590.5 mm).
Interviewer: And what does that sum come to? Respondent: 352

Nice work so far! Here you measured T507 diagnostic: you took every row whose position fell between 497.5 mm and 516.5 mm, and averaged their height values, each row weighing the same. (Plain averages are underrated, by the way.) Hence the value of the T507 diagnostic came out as 158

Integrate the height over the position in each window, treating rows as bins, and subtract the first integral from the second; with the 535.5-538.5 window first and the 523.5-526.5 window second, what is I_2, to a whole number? 10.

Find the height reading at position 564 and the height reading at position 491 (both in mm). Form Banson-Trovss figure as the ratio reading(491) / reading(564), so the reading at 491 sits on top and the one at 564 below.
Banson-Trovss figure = 0.90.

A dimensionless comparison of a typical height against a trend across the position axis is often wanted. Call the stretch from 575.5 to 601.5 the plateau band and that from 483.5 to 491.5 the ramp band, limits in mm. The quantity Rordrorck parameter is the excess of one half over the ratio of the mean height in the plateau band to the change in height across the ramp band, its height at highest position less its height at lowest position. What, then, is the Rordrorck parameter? -239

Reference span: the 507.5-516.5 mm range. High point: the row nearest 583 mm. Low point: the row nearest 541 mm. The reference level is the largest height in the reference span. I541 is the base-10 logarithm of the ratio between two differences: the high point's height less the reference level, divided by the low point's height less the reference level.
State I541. 0.5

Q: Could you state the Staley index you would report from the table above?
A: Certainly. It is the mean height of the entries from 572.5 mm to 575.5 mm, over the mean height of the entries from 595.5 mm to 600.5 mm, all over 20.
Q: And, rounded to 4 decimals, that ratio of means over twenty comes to 0.0529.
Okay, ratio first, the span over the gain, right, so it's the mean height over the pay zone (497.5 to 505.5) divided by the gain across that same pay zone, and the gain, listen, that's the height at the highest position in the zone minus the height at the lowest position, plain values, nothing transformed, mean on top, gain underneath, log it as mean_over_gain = -19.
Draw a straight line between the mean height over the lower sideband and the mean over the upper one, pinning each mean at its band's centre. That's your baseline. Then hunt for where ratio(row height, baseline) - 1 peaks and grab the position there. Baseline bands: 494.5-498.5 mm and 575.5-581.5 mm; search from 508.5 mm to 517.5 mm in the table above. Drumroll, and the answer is 514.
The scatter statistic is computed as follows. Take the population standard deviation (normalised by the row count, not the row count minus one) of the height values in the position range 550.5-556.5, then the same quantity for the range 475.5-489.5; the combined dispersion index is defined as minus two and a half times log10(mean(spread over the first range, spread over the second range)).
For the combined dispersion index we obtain -1.80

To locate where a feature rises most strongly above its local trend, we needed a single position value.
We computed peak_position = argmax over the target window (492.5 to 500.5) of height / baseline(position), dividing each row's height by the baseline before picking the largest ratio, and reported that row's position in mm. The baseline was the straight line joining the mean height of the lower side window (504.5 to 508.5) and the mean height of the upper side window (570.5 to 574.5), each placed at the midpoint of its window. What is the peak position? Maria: 494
